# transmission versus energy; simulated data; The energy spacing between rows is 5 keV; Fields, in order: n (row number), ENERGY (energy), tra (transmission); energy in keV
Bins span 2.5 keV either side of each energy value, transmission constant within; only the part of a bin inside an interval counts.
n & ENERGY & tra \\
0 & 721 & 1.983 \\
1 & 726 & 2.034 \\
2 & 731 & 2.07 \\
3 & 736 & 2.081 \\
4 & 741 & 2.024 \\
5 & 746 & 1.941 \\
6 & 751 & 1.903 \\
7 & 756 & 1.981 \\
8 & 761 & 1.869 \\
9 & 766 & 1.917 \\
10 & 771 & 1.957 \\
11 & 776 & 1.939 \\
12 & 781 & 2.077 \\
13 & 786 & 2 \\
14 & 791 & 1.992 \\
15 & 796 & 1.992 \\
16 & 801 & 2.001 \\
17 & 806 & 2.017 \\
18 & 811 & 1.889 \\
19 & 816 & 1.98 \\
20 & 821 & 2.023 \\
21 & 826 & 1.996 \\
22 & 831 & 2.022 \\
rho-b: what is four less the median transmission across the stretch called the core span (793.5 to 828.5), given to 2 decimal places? 2.00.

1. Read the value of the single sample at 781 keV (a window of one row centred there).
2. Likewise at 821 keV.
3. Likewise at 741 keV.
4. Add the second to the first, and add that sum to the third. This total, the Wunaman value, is 6.12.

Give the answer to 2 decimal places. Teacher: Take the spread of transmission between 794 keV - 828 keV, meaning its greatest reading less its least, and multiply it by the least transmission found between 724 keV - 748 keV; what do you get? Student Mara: 0.26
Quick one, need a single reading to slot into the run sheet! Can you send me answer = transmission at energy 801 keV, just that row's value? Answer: 2.001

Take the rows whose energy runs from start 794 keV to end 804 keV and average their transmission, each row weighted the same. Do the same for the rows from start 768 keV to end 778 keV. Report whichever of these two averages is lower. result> 1.95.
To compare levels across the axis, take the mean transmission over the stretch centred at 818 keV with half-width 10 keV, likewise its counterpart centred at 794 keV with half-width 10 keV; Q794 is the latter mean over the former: 1.01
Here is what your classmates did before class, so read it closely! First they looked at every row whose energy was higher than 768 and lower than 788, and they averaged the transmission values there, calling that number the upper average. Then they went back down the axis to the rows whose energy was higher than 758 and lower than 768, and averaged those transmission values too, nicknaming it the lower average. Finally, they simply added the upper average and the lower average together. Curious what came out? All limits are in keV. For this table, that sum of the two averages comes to 3.89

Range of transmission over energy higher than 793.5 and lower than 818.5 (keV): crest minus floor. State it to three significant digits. 0.128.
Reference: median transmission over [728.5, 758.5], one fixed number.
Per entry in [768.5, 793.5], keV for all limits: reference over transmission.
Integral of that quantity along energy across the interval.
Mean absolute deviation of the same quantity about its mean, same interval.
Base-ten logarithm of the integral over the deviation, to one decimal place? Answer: 3.1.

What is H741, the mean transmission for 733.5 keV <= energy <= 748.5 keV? 2.015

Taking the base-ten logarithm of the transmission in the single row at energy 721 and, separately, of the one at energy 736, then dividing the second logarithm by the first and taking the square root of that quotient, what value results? 1.03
